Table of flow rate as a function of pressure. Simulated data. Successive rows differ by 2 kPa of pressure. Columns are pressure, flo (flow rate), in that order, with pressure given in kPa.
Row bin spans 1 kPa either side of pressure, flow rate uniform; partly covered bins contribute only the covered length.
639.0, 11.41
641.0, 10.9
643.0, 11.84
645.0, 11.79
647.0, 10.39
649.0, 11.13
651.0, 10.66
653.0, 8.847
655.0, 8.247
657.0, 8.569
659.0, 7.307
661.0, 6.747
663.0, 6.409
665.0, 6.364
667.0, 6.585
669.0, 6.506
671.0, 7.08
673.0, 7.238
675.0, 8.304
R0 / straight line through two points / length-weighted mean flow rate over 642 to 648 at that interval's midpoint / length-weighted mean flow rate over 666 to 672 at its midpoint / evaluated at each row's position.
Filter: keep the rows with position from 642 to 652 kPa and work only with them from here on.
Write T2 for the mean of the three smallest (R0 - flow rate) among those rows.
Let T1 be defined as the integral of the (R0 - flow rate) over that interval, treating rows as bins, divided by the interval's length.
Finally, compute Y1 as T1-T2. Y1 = 0.29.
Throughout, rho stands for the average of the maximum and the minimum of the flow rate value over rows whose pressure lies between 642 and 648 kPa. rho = 11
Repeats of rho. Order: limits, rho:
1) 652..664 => 8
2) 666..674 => 7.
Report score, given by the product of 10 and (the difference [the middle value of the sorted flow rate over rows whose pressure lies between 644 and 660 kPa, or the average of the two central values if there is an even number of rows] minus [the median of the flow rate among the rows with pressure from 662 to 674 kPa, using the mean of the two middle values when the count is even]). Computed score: 31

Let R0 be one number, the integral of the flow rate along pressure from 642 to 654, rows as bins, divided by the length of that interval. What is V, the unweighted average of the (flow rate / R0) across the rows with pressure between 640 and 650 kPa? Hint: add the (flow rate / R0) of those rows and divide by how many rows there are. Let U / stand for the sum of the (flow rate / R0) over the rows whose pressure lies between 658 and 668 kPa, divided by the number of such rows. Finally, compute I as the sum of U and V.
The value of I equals 1.66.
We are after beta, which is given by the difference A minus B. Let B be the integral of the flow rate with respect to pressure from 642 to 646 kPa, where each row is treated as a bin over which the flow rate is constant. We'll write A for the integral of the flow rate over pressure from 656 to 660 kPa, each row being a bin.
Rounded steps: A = 32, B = 47.3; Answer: -16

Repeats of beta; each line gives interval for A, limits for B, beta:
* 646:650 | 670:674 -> 14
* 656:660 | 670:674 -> 3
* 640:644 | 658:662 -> 17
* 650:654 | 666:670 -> 13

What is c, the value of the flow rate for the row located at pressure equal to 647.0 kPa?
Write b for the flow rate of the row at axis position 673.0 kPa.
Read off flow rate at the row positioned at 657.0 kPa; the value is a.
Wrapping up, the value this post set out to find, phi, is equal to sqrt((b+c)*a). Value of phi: 12.3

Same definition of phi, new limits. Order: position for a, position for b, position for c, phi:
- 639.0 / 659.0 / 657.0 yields 13.5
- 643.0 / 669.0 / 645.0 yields 14.7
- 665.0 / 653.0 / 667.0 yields 9.9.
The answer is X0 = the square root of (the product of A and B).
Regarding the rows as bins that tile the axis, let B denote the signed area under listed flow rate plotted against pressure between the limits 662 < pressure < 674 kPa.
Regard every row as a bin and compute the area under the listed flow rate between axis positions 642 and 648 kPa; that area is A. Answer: 74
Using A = 68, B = 80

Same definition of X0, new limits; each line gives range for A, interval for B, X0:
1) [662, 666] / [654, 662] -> 40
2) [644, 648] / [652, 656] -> 39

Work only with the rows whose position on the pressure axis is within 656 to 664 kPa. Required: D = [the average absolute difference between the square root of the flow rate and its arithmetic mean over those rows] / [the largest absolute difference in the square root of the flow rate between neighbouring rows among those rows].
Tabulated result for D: 0.56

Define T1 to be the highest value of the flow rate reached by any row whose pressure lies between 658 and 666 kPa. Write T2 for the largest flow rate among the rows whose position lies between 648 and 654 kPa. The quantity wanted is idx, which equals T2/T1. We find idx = 1.5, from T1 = 7.307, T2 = 11.13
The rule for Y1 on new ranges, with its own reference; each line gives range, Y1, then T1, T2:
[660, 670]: 0.35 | 1.0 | 0.6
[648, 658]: 0.50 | 0.3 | -0.2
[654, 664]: 0.20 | 1.2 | 1.0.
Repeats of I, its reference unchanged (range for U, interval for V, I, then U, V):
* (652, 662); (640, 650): 1.78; 0.74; 1.04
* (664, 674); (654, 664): 1.32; 0.63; 0.69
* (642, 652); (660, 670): 1.64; 1.04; 0.61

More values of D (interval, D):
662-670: 0.36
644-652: 0.33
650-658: 0.44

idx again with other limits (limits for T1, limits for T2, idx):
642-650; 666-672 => 0.6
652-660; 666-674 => 0.8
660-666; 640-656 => 1.8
